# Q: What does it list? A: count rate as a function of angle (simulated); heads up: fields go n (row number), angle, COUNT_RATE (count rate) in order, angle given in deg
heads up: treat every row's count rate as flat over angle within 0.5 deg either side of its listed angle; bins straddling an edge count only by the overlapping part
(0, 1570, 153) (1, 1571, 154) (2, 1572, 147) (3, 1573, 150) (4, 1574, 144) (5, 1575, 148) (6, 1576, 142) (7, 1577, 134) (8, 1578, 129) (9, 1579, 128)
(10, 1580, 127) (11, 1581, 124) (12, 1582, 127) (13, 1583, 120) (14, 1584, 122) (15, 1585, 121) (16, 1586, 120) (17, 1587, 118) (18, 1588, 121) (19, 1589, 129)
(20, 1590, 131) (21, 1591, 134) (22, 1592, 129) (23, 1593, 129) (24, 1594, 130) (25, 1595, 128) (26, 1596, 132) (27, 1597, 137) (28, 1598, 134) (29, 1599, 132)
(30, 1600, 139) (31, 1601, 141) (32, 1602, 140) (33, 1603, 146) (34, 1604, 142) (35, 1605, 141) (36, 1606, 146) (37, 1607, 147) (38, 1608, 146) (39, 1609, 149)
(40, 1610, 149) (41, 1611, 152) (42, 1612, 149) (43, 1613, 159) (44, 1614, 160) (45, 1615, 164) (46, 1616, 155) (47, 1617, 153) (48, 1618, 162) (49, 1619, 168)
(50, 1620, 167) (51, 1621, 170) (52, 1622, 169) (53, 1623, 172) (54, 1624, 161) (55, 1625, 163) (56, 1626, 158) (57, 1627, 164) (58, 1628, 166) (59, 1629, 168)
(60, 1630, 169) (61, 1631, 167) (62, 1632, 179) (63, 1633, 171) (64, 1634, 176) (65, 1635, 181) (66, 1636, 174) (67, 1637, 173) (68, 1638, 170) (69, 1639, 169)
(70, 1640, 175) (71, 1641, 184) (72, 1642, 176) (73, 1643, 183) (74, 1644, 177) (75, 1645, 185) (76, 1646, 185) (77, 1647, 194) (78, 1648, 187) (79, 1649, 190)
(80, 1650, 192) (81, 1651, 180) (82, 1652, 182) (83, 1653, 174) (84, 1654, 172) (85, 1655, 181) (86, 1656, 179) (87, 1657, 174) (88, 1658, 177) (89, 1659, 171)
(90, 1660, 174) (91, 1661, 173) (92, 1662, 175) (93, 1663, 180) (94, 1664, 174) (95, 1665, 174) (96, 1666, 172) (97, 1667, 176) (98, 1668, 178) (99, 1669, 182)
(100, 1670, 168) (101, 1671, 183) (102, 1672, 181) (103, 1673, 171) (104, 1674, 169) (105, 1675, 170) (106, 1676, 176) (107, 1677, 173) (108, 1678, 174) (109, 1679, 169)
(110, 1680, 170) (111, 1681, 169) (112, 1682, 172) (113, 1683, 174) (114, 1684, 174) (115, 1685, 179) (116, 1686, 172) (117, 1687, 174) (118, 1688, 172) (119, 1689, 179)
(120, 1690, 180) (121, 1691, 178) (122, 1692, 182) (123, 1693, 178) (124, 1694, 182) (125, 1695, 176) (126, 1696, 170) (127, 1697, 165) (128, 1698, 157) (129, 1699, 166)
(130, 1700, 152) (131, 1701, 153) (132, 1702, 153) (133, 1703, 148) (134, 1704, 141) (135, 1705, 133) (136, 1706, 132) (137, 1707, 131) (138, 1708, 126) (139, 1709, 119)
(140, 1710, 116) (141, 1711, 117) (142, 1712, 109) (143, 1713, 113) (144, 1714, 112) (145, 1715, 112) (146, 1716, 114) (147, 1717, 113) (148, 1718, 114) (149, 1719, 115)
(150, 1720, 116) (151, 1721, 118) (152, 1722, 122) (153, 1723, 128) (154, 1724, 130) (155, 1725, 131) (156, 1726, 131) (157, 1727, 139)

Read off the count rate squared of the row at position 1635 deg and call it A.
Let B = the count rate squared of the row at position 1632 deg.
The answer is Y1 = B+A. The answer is 64802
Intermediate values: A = 32761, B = 32041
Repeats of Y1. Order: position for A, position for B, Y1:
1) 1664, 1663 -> 62676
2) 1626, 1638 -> 53864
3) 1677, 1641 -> 63785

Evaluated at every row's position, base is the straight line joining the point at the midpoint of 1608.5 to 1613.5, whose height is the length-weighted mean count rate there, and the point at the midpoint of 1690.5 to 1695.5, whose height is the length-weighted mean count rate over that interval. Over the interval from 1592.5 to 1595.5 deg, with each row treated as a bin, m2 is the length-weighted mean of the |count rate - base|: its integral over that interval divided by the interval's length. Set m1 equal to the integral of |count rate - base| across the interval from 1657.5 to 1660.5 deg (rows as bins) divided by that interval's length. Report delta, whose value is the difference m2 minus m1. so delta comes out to 11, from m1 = 6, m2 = 17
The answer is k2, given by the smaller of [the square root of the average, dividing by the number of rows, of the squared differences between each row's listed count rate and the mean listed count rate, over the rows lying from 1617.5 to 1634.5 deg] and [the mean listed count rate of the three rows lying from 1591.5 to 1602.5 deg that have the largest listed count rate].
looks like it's 5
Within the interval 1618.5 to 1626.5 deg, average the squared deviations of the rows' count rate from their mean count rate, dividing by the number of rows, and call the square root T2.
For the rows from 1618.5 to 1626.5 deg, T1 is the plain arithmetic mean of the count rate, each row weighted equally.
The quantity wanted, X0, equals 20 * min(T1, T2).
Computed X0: 91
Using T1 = 166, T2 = 4.5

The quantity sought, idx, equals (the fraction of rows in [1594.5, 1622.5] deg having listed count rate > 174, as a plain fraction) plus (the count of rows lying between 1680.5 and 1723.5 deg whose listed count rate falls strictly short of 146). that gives 20.0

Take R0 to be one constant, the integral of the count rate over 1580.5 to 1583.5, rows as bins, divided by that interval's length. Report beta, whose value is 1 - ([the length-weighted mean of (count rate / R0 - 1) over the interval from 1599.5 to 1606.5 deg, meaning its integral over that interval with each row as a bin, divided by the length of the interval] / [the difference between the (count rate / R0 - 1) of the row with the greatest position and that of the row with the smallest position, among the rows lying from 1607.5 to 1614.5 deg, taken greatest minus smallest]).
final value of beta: 0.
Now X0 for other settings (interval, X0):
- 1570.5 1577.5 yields 119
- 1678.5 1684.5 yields 43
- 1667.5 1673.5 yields 114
